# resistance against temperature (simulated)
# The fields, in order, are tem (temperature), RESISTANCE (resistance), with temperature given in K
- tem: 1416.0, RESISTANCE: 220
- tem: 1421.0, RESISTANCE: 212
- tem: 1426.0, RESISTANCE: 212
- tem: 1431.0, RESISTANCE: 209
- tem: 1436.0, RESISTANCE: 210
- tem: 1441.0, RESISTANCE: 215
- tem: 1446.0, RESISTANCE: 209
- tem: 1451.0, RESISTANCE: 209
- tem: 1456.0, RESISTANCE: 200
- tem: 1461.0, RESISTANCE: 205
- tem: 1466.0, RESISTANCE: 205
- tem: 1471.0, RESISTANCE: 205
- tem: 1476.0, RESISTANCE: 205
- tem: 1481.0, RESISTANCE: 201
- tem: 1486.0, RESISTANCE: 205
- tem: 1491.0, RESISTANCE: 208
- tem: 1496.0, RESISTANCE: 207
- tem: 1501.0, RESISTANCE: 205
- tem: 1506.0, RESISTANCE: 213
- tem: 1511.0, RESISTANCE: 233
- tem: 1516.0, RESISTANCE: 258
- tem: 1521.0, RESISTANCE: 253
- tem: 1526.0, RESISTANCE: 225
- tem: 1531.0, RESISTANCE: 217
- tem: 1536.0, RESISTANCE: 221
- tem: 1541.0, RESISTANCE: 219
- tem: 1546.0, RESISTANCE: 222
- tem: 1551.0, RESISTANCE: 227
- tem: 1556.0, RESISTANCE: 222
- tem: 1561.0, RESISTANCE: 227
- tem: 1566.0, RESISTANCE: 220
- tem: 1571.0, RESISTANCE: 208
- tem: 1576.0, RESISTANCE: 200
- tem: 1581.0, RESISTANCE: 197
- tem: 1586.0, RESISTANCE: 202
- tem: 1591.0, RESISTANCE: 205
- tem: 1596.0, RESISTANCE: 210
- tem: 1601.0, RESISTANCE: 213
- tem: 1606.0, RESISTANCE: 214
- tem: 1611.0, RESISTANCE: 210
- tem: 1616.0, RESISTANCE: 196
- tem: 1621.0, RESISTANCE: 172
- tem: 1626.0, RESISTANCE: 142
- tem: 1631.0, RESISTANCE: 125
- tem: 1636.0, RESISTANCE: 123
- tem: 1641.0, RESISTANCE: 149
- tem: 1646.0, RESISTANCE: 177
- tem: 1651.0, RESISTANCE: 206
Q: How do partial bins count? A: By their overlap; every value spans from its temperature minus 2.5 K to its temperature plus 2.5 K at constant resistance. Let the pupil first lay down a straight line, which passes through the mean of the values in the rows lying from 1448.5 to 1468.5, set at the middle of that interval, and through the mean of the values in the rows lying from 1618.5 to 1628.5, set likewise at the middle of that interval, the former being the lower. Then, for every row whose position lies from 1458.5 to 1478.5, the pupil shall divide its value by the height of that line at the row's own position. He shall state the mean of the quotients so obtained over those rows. 1.02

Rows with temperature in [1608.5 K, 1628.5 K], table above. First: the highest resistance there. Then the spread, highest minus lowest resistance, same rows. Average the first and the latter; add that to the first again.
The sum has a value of 349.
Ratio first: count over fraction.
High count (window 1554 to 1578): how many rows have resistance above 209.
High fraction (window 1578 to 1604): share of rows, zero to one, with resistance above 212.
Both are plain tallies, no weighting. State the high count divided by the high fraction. 15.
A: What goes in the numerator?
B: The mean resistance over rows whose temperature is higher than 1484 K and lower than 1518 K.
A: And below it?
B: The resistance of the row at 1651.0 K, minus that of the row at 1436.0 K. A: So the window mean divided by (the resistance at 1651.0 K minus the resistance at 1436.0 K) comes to -55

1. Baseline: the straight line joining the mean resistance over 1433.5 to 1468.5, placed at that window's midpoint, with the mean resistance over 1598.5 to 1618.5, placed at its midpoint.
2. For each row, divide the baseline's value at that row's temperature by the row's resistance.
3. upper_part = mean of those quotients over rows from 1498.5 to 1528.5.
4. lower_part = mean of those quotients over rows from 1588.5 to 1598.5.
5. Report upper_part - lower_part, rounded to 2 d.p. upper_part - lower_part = -0.10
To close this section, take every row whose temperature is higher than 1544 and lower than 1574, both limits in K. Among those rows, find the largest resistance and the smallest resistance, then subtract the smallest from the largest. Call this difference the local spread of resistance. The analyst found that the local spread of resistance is 19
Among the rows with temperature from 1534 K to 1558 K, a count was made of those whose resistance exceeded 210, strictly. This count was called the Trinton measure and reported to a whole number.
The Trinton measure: 5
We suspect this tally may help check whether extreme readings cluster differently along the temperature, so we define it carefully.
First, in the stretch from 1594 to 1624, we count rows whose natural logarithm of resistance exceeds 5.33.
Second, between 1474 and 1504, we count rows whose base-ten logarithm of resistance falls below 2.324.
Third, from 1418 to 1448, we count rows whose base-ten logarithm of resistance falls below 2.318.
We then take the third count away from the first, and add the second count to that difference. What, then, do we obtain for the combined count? 10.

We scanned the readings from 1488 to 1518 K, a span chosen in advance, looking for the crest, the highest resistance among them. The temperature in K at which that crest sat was 1516.0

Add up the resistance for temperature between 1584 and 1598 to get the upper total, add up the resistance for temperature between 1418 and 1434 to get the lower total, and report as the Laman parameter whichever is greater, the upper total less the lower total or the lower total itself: 633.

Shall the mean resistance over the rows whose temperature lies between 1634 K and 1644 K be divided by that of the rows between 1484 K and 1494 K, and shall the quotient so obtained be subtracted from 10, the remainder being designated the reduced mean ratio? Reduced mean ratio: 9.3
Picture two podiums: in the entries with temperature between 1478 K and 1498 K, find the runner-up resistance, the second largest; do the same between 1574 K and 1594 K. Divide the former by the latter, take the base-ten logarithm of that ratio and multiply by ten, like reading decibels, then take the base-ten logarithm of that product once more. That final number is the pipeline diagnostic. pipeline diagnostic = -1.0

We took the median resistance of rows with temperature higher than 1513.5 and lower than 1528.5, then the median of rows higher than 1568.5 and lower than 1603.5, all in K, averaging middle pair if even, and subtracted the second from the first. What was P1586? 48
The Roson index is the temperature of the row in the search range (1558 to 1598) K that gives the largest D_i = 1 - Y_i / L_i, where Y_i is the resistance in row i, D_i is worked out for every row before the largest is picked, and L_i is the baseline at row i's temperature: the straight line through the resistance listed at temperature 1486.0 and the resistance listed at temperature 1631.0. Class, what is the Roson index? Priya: 1576.0 K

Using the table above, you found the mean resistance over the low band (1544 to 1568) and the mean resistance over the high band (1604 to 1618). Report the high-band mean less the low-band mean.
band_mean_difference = -17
